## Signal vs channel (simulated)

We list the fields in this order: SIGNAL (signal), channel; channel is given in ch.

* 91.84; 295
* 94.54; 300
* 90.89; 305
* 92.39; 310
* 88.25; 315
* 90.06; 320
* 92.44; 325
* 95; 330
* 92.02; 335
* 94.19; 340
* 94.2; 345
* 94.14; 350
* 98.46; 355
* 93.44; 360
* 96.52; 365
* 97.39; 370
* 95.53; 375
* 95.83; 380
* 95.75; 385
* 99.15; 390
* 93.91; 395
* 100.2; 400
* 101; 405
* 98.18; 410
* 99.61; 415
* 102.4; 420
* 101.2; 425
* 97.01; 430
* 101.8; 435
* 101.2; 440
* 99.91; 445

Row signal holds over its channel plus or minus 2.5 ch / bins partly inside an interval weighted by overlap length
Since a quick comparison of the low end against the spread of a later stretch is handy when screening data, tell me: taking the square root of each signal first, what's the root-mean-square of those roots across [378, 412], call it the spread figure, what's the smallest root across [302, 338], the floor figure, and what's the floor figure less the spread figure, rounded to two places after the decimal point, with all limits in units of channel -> -0.49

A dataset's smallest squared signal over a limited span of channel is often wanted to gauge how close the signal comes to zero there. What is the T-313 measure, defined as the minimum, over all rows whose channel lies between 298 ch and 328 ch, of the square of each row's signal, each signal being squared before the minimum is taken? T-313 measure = 7788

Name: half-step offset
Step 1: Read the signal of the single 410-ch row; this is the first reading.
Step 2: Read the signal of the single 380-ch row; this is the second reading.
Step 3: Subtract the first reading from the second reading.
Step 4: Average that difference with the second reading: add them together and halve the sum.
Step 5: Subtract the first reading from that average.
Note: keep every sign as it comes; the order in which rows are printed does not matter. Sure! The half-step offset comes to -51.4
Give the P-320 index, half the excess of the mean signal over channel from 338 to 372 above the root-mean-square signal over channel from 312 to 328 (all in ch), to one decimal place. 2.6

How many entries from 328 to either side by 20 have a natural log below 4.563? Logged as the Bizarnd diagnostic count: 8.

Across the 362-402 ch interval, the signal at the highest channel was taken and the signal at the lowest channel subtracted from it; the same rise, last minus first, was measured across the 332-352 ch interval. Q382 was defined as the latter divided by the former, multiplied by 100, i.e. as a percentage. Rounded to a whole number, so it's 58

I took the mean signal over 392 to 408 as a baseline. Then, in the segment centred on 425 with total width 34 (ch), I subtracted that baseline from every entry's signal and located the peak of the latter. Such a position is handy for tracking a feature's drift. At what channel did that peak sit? 420 ch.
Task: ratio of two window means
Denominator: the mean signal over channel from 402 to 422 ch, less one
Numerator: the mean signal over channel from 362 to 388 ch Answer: 0.969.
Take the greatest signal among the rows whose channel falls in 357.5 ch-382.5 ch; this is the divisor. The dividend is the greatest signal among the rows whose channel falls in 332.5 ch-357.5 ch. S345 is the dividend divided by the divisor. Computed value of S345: 1.01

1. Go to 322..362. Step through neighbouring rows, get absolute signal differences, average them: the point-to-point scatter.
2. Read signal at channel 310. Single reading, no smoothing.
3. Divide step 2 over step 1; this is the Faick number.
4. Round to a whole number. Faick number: 38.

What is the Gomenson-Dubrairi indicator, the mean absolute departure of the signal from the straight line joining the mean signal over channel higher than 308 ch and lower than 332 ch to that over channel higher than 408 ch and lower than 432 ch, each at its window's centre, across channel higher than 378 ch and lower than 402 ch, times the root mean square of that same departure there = 4.2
